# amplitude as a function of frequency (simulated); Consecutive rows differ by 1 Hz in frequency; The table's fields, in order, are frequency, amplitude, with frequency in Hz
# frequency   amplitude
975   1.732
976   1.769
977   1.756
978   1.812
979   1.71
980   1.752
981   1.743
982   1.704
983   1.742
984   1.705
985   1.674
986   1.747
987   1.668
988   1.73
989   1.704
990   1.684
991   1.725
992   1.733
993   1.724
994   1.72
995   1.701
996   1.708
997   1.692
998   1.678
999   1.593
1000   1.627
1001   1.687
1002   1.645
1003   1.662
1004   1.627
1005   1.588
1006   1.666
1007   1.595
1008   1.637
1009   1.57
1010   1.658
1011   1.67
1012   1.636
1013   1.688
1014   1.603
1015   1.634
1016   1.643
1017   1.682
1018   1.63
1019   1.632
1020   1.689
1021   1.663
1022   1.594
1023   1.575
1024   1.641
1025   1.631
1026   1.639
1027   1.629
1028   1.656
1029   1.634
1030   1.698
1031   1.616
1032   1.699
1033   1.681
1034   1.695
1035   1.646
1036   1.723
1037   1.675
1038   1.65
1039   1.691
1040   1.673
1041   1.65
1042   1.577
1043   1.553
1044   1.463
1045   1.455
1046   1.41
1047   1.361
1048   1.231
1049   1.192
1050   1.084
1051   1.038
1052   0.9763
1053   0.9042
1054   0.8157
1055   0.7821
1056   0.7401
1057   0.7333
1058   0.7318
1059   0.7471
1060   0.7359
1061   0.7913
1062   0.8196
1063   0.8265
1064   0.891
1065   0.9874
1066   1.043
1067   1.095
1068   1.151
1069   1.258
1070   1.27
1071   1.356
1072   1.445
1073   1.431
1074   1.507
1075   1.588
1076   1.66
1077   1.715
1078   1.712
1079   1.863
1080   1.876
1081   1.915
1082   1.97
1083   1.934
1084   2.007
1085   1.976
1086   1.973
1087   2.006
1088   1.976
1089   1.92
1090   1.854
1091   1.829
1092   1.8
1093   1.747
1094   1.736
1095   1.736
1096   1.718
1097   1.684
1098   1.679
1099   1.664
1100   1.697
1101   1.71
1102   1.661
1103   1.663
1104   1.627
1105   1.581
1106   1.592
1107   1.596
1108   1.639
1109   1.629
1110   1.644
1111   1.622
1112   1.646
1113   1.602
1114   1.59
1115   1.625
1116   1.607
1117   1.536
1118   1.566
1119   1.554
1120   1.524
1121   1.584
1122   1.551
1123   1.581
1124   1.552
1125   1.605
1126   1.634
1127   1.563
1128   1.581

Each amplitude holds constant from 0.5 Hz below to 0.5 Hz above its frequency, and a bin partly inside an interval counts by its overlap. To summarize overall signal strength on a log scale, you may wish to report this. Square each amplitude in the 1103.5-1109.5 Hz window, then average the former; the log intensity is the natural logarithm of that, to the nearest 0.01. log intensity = 0.95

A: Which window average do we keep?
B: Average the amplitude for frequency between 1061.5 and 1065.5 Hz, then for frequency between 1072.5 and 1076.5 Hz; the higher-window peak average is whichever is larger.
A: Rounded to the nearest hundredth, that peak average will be 1.55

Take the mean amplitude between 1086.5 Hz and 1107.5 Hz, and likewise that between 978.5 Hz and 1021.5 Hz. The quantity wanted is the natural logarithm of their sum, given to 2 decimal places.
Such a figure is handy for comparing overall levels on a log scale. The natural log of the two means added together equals 1.23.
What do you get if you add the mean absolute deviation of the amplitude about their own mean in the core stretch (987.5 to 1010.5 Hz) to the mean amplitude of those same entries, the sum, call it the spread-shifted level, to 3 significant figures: 1.71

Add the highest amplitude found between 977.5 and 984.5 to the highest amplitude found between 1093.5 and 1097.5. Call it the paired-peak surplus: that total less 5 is -1.5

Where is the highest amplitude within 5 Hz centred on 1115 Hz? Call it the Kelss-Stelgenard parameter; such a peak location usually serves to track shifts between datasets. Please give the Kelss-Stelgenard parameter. 1115 Hz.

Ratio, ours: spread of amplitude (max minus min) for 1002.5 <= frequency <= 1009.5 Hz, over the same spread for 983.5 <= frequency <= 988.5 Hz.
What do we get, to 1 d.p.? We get 1.2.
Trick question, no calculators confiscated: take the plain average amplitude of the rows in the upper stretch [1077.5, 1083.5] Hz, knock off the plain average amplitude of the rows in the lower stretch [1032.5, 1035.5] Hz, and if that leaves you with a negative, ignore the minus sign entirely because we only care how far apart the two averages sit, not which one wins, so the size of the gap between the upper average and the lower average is 0.20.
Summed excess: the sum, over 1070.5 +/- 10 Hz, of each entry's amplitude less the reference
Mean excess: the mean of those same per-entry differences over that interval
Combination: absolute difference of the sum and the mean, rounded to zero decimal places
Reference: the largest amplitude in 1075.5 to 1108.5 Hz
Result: 13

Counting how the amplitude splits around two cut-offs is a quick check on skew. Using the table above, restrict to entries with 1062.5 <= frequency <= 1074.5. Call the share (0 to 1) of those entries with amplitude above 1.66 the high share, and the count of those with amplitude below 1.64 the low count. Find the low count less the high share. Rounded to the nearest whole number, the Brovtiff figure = 12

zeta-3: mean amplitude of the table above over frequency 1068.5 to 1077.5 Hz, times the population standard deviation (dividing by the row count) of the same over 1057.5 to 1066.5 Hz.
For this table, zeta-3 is 0.155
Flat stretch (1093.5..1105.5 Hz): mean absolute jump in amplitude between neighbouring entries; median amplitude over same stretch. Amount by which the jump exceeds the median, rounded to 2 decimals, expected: -1.66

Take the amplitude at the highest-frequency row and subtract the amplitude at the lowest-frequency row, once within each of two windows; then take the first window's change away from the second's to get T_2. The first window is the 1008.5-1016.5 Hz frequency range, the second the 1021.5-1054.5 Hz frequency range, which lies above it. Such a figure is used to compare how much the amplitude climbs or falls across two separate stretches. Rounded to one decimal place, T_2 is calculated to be -0.9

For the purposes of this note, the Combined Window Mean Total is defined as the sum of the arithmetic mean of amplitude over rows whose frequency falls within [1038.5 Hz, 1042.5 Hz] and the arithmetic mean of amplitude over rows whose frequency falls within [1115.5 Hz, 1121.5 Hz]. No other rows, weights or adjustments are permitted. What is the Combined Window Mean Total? 3.21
